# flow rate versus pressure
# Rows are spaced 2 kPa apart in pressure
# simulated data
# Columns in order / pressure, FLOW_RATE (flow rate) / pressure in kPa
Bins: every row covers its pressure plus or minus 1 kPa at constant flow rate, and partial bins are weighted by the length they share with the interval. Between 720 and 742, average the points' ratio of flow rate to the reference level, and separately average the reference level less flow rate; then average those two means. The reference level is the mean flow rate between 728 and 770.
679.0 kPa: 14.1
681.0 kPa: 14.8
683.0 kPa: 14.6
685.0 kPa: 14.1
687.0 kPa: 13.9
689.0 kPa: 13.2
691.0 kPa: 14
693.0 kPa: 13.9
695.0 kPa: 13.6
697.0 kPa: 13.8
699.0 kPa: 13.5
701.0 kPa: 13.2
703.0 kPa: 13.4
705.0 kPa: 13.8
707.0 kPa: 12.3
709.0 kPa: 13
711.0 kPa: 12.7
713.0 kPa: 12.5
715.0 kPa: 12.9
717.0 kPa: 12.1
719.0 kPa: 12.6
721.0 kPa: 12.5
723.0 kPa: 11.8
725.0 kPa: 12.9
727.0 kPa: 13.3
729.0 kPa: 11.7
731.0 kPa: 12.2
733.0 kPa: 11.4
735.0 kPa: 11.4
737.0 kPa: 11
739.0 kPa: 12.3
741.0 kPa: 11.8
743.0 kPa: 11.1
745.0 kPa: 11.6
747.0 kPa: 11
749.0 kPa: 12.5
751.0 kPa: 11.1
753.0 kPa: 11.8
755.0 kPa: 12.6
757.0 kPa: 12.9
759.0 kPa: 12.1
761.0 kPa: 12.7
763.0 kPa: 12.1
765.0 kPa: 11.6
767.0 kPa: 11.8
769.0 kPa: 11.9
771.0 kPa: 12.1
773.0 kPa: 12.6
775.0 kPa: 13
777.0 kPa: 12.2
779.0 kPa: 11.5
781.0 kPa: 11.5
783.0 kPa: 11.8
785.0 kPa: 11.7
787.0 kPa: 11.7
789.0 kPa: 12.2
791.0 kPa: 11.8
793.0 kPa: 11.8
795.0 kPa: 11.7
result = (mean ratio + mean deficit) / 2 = 0.41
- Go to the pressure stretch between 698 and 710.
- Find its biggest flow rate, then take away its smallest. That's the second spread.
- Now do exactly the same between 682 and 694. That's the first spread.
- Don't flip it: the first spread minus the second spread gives -0.10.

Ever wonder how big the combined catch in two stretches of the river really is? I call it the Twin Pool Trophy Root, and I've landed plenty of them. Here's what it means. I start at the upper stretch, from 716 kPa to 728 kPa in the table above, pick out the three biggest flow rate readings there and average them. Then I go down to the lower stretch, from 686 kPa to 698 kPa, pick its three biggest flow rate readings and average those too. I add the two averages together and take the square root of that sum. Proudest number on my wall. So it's 5.18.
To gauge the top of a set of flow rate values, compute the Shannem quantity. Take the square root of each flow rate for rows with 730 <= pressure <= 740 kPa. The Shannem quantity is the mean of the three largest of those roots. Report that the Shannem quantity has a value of 3.46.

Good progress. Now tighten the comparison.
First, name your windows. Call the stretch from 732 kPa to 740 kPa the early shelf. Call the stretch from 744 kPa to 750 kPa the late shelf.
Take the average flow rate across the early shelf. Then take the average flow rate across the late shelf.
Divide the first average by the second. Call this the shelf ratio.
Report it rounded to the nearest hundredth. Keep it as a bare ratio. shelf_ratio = 0.99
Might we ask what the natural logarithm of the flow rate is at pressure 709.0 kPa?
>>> 2.56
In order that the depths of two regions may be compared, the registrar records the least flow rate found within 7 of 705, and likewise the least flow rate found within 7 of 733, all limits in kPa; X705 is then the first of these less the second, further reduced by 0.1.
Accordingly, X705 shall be 1.2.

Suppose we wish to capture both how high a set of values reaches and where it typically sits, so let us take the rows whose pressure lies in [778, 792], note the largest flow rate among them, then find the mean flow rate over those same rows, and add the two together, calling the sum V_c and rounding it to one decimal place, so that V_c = 23.9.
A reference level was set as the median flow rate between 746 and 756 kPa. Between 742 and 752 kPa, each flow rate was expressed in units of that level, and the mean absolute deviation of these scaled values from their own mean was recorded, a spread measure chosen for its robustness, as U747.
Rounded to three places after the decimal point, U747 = 0.040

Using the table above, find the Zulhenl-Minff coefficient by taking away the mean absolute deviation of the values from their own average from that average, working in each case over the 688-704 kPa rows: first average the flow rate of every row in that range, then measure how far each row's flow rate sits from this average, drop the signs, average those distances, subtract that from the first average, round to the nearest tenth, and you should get 13.3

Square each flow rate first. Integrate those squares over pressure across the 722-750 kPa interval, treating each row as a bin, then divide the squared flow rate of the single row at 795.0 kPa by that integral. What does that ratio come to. 0.035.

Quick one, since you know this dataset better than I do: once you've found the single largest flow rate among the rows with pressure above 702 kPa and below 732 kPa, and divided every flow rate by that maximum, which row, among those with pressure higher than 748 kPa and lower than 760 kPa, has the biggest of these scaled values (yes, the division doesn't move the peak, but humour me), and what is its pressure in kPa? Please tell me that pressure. 757.0 kPa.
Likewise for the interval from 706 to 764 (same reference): 727.0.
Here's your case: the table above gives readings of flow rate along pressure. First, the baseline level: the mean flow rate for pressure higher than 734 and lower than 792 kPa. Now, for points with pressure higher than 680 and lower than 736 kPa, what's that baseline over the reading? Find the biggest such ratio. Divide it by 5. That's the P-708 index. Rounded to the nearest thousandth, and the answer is 0.209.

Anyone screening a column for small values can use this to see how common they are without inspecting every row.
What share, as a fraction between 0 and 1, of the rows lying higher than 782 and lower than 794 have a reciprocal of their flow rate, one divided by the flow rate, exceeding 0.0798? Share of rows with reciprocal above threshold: 1.0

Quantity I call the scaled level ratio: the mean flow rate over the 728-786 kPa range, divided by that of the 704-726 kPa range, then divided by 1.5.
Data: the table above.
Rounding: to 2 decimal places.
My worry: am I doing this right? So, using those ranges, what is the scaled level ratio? 0.63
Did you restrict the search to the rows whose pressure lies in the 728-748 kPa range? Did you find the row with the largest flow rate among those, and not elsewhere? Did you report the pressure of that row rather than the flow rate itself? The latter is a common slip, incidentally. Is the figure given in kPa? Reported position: 739.0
